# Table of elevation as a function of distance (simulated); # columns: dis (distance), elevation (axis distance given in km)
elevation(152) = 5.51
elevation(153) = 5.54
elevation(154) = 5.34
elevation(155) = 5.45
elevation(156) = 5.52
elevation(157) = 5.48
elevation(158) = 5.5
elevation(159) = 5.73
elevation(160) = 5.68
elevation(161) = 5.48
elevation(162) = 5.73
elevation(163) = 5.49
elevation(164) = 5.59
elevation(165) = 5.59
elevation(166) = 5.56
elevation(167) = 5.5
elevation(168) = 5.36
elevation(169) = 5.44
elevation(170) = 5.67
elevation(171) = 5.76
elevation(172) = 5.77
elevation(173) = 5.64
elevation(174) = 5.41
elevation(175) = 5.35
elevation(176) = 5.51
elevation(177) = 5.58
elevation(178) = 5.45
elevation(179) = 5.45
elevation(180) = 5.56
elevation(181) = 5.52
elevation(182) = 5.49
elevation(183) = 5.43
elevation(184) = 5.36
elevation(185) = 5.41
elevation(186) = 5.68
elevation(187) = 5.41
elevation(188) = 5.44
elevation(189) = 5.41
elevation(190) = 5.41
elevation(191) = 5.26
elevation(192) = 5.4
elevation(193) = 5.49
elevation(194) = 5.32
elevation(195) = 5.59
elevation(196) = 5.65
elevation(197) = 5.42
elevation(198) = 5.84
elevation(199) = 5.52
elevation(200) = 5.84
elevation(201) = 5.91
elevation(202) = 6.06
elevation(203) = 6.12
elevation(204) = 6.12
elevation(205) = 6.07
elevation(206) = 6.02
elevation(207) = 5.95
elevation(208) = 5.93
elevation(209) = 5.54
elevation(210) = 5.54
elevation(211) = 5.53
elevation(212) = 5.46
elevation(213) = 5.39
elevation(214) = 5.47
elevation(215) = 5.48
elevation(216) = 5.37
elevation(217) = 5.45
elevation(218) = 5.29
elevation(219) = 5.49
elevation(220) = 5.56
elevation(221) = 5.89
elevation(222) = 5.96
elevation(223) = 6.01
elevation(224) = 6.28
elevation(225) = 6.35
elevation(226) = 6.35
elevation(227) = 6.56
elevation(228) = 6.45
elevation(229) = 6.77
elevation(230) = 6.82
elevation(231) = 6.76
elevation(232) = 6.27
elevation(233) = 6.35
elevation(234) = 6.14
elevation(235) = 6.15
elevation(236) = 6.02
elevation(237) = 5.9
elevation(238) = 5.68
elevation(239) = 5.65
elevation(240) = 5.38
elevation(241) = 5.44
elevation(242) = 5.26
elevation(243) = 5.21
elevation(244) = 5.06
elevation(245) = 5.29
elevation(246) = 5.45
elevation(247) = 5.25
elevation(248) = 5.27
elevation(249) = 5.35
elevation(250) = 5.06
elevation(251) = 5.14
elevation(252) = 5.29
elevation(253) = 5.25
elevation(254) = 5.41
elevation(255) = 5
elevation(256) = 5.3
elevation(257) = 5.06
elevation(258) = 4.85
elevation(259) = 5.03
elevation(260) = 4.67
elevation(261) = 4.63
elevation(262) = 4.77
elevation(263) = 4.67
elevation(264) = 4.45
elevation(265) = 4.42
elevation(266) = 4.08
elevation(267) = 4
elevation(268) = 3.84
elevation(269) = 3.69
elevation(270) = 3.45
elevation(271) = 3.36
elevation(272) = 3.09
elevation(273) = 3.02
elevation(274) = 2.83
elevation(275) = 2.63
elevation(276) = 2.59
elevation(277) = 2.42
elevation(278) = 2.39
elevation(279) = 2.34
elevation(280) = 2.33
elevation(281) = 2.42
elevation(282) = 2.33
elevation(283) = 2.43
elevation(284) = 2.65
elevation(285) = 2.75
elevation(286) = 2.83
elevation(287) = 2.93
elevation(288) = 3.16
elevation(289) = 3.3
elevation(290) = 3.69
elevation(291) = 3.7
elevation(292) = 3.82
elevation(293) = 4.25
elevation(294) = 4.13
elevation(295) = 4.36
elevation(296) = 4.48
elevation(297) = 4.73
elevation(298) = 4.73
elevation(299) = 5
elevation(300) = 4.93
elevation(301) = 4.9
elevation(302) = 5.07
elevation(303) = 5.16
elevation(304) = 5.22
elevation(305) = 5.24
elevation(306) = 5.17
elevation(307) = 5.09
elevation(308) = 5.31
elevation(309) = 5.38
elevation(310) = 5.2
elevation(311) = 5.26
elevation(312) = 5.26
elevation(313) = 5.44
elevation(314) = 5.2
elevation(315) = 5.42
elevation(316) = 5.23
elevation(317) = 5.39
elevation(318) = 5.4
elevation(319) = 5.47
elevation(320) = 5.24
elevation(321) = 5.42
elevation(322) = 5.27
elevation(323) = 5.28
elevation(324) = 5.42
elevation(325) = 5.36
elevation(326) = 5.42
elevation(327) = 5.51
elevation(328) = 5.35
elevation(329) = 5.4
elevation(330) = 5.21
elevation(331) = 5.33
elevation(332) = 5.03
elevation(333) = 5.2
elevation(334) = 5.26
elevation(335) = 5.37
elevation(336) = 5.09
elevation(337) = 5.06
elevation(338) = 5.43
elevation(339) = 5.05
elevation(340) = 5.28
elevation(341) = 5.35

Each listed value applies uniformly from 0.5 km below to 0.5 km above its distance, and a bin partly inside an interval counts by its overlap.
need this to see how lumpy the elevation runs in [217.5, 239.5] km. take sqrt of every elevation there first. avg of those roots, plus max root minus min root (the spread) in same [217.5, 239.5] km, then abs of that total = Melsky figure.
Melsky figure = 2.78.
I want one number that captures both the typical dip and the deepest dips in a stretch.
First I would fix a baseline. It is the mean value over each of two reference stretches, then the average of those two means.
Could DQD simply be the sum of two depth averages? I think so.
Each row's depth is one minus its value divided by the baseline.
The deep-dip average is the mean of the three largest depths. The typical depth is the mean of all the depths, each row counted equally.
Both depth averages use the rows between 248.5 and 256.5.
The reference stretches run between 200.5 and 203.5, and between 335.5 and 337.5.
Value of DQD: 0.146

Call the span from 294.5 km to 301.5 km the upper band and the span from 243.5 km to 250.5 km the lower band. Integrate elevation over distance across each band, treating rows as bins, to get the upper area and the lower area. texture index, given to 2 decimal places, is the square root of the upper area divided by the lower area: 0.95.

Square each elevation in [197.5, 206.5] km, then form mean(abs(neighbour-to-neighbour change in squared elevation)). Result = 1.5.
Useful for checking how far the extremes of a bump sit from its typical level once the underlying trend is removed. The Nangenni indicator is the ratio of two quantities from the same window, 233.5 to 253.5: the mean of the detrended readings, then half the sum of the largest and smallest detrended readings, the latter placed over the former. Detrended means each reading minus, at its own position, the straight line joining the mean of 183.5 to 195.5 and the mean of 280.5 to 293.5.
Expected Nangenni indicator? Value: 1.04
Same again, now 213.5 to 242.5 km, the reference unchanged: 1.01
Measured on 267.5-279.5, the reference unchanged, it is 0.73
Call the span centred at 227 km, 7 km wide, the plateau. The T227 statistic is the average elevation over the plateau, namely 6.5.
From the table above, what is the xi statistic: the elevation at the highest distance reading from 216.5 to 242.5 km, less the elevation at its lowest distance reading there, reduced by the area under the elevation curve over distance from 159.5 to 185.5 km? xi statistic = -144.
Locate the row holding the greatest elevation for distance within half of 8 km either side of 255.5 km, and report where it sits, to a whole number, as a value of 254 km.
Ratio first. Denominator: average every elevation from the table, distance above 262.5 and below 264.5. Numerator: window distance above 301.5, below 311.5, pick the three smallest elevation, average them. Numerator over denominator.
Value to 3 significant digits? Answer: 1.12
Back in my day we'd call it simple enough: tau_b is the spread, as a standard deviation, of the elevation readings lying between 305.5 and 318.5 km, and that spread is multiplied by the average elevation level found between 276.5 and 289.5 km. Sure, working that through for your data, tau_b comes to 0.3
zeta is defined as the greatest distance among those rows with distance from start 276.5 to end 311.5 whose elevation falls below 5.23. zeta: 310 km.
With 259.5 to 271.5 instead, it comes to 271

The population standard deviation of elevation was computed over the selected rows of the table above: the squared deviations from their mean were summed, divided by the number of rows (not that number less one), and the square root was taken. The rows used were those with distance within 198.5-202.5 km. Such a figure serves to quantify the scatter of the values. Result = 0.197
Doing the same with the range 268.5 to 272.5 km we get 0.215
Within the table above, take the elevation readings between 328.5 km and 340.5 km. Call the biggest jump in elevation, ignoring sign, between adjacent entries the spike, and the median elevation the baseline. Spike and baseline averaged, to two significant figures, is 2.8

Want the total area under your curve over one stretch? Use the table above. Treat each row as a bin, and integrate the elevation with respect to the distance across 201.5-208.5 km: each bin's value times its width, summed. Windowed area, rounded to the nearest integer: 42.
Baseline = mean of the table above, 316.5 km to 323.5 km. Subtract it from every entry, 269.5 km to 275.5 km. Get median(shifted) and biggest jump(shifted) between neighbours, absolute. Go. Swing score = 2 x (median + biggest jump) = -4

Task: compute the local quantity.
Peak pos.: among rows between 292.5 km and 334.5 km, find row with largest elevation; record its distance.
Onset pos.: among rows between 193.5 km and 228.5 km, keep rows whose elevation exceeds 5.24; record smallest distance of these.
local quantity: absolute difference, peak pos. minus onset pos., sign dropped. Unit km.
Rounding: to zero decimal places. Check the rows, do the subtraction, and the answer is 133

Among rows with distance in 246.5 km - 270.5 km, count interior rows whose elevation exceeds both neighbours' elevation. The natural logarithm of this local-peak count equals 1.79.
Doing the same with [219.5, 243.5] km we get 1.61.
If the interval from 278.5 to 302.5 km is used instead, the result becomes 1.10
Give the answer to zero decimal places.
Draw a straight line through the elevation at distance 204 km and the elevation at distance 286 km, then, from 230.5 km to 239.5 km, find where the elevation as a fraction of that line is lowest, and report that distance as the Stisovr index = 238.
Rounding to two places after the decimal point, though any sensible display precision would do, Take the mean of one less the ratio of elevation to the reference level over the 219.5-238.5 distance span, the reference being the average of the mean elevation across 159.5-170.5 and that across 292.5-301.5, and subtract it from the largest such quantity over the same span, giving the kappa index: 0.13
